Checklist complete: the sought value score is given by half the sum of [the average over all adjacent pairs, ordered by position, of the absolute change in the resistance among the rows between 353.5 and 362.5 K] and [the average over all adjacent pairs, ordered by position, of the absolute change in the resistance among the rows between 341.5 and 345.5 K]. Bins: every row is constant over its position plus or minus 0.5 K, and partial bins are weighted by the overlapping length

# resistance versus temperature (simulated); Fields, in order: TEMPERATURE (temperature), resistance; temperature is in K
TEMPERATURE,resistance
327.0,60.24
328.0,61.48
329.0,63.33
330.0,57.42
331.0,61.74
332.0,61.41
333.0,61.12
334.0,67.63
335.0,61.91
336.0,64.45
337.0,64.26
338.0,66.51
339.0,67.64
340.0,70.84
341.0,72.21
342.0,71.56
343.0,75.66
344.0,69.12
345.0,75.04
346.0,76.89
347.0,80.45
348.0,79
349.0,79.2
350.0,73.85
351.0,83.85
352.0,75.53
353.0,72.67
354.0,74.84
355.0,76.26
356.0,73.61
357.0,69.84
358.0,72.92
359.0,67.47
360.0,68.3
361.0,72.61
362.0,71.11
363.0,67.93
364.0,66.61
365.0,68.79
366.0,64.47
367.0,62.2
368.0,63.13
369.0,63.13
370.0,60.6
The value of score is 4.2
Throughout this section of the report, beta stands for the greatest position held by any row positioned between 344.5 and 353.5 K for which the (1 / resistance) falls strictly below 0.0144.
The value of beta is 353.0 K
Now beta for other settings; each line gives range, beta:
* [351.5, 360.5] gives 358.0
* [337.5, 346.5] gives 346.0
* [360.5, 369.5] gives 362.0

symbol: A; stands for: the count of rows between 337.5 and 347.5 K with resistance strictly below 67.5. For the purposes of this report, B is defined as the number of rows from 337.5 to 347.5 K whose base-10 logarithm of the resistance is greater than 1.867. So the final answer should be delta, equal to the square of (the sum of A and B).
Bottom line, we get 25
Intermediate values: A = 1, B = 4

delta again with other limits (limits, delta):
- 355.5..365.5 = 4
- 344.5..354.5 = 81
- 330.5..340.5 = 49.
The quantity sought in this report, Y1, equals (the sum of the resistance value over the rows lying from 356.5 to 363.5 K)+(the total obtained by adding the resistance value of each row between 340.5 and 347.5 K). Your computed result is 1011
